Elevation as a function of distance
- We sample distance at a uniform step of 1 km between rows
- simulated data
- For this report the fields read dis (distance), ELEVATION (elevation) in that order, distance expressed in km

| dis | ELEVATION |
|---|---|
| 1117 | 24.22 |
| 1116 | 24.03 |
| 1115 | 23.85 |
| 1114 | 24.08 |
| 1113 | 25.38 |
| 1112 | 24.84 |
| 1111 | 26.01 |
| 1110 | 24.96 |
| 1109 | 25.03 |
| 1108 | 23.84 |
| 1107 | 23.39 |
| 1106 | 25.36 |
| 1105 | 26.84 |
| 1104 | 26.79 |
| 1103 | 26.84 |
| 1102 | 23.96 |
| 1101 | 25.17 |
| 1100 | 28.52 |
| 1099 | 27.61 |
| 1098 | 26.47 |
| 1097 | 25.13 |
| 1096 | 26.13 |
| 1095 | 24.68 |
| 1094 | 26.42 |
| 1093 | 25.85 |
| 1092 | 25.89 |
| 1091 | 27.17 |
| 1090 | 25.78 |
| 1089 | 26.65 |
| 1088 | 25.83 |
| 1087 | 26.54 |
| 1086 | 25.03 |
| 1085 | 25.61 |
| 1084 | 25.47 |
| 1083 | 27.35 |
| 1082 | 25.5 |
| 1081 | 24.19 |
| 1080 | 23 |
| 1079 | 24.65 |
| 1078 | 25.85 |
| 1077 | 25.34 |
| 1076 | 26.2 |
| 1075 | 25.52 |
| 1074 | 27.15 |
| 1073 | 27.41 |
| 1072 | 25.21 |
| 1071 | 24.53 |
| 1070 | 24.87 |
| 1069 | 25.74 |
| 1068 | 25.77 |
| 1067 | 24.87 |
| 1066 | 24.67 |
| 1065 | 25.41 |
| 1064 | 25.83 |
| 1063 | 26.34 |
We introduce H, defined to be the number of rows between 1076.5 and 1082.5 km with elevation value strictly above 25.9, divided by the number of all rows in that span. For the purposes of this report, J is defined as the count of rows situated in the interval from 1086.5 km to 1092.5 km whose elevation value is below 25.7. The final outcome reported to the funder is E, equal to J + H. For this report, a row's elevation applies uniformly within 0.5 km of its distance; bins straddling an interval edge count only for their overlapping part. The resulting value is 0.0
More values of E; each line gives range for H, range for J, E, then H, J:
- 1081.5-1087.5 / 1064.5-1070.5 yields 4.3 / 0.3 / 4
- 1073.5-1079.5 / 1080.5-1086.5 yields 5.3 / 0.3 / 5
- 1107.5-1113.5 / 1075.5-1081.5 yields 4.2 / 0.2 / 4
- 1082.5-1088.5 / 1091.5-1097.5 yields 2.3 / 0.3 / 2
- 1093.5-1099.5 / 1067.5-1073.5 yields 3.7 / 0.7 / 3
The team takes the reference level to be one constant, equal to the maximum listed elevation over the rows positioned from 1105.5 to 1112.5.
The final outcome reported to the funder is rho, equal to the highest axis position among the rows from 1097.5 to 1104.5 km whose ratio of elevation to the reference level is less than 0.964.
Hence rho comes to 1102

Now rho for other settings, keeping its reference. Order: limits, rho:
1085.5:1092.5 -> 1086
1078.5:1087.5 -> 1086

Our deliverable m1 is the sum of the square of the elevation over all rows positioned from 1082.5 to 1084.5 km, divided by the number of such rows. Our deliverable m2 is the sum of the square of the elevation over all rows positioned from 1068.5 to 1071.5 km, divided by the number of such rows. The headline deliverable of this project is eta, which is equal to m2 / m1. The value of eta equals 0.90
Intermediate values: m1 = 698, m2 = 628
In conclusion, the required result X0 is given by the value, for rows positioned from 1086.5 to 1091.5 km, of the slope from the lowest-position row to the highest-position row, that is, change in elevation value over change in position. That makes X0 0.2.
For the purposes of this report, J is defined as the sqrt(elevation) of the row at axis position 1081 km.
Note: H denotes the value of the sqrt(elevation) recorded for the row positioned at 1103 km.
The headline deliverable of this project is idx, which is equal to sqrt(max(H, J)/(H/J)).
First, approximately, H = 5.18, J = 4.92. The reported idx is 2.22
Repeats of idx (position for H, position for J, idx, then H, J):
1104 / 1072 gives 2.24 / 5.18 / 5.02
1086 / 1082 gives 2.26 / 5.00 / 5.05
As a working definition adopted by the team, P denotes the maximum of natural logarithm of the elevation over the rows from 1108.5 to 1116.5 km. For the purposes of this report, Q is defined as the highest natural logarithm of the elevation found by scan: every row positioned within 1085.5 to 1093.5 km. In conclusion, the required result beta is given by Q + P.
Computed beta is 6.56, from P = 3.26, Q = 3.30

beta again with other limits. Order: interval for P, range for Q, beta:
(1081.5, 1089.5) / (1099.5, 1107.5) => 6.66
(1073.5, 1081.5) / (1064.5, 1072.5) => 6.55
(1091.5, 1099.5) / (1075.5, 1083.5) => 6.63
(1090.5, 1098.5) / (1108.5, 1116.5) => 6.56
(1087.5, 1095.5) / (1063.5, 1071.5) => 6.55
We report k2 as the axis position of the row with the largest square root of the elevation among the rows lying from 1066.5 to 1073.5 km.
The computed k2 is 1073 km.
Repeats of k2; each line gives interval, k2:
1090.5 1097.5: 1091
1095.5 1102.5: 1100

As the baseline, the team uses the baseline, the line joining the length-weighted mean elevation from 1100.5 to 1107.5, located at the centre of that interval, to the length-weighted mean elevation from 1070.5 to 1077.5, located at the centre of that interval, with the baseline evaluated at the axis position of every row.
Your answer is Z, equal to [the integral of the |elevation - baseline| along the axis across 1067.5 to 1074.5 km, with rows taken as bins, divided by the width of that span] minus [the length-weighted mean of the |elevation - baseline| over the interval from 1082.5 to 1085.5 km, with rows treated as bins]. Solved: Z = 0.3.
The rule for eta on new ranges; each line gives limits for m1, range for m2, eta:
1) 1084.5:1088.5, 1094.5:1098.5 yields 0.99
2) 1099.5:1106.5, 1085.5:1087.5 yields 0.97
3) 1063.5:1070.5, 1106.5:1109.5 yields 0.91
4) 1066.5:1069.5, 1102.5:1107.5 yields 1.03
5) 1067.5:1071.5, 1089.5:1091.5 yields 1.10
